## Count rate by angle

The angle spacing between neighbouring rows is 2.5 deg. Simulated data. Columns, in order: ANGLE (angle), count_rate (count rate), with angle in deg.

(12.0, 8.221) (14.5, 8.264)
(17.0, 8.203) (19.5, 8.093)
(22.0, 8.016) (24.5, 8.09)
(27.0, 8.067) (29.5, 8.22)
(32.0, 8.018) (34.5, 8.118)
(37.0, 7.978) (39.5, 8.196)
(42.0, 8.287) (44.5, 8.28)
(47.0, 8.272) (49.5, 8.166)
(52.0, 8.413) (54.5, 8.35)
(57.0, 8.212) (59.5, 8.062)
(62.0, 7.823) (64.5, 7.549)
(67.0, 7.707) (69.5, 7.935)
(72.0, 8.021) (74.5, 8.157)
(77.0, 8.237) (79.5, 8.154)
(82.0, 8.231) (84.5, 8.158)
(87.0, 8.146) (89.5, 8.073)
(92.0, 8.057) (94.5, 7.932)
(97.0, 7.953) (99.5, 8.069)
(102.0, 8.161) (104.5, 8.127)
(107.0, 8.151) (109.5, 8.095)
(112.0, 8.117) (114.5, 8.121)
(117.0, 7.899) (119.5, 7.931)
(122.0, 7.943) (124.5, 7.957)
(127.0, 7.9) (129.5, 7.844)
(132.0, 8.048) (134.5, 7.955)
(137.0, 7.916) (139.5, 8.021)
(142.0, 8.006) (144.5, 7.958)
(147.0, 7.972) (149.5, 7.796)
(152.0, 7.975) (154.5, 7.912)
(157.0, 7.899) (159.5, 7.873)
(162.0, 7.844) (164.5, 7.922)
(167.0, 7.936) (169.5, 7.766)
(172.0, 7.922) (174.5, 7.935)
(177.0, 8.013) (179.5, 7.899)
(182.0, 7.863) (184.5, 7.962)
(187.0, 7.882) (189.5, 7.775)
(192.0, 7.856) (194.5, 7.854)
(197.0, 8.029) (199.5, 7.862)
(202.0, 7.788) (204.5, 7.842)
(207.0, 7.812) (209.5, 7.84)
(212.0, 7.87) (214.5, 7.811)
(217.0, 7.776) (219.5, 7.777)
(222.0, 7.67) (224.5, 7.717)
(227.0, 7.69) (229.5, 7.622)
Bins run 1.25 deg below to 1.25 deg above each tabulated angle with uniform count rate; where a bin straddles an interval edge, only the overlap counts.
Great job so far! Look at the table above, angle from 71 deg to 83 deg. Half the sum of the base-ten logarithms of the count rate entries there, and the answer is 2.279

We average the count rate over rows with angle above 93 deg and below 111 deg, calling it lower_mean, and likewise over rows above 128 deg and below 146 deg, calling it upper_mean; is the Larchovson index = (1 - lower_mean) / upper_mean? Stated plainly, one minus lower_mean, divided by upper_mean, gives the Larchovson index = -0.888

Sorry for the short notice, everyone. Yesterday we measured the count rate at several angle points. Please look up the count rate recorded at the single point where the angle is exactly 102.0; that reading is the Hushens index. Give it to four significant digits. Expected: 8.161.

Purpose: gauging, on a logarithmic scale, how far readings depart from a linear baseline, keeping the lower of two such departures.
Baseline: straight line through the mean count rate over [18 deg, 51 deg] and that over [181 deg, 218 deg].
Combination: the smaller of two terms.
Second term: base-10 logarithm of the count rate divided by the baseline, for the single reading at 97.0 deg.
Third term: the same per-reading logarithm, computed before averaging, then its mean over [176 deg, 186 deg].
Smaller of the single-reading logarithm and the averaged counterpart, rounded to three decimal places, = -0.004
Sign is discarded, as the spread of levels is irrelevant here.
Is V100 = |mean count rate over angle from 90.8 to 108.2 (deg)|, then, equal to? 8.06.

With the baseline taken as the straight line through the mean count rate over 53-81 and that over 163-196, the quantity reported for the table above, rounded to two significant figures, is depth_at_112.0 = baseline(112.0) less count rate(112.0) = -0.15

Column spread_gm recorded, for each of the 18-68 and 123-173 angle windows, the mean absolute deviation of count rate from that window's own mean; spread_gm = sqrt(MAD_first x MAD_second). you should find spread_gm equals 0.092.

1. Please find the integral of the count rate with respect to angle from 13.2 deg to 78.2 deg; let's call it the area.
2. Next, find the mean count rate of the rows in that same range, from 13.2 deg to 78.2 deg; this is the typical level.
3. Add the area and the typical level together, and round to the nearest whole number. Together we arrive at 535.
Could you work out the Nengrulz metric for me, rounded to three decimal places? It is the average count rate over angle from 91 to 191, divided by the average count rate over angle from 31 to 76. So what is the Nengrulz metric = 0.984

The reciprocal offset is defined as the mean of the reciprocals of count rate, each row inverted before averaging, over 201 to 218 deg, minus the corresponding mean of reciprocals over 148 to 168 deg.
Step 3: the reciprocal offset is 0.0012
